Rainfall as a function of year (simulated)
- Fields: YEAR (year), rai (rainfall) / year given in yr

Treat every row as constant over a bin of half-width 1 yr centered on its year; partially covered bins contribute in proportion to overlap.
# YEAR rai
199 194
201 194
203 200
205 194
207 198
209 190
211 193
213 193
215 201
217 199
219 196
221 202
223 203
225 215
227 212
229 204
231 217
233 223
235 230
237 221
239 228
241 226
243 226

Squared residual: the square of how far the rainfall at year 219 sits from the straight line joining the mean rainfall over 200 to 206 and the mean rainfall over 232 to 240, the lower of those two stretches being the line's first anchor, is 205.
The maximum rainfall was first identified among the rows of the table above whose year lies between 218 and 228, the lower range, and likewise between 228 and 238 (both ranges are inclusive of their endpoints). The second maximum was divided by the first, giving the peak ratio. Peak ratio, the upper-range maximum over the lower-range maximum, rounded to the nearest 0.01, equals 1.07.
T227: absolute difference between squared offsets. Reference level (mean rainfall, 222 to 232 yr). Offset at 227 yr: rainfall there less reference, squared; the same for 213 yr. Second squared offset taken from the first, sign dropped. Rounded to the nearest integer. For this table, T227 293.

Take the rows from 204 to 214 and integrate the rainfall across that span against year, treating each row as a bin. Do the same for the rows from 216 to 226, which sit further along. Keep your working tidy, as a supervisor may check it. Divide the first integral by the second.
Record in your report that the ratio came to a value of 0.95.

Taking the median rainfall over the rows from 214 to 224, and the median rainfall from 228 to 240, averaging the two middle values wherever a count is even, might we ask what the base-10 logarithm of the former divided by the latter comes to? -0.043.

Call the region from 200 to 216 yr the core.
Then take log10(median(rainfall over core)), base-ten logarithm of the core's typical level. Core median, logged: 2.29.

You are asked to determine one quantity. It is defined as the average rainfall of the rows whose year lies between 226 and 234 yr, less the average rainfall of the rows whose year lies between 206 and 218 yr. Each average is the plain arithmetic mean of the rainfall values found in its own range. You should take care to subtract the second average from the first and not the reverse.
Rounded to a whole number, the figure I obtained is 18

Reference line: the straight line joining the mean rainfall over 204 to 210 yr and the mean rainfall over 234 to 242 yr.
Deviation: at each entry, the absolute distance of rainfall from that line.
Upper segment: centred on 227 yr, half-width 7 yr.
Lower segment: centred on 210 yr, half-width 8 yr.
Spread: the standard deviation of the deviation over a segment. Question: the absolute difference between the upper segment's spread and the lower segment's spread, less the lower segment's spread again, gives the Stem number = -1.5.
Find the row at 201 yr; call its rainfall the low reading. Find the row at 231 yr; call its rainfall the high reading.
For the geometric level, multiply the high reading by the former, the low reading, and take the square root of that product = 205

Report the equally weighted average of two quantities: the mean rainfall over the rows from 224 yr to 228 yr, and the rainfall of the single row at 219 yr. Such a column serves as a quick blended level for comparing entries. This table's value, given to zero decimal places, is 205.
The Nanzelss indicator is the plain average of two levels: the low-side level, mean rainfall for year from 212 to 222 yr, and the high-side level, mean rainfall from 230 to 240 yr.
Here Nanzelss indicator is 211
